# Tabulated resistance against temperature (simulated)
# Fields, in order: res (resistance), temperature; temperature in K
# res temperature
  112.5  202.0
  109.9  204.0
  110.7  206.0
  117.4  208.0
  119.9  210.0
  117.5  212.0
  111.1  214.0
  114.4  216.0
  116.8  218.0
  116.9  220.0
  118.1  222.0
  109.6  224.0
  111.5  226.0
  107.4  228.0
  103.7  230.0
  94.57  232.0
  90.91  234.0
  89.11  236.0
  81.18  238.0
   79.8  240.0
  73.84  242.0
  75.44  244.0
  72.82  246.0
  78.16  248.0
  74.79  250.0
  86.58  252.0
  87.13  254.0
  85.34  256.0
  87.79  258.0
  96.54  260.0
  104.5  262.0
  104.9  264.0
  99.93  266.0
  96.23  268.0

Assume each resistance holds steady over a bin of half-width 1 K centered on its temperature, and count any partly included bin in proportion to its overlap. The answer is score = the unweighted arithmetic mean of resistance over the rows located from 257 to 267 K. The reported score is 99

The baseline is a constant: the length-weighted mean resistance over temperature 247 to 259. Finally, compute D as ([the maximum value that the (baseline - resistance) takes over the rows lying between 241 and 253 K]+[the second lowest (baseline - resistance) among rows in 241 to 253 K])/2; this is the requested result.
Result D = 8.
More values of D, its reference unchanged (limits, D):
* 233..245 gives 2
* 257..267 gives -13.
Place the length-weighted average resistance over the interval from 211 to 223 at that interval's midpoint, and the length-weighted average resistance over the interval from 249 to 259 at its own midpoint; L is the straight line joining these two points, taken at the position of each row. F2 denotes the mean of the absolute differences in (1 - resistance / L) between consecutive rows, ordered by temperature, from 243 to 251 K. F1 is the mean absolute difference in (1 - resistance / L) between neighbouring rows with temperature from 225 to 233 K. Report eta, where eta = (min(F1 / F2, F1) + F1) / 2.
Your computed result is 0.038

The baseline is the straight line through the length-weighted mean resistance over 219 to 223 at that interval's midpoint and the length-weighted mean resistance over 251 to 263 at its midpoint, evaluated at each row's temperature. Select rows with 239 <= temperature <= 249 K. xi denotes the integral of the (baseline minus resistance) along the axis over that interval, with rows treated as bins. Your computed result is 248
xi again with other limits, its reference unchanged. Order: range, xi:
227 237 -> 124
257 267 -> -111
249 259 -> 92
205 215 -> 102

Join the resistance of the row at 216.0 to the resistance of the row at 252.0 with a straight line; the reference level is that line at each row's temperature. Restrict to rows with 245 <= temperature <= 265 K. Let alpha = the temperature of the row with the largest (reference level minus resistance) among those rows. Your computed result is 246.0 K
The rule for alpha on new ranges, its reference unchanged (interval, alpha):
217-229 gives 224.0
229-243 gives 242.0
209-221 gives 214.0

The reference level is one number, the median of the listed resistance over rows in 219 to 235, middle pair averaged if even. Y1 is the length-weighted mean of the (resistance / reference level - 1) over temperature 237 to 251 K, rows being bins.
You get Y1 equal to -0.29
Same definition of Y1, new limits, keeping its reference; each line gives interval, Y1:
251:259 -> -0.20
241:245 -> -0.31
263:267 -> -0.06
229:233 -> -0.09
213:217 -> 0.04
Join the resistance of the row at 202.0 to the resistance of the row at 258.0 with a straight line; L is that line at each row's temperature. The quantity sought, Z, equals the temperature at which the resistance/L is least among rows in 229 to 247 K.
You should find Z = 242.0 K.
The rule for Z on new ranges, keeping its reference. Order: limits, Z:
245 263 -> 246.0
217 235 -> 234.0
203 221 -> 204.0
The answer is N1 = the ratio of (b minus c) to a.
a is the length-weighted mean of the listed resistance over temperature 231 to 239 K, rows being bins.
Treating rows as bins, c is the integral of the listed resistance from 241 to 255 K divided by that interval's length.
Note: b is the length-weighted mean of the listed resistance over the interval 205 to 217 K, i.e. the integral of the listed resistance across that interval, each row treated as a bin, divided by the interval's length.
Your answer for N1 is 0.41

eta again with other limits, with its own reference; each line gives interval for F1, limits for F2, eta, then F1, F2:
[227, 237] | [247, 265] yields 0.029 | 0.0287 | 0.069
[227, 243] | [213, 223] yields 0.033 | 0.0326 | 0.030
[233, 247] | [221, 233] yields 0.027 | 0.0270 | 0.041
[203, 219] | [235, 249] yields 0.035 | 0.0346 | 0.039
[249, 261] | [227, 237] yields 0.073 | 0.0734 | 0.029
